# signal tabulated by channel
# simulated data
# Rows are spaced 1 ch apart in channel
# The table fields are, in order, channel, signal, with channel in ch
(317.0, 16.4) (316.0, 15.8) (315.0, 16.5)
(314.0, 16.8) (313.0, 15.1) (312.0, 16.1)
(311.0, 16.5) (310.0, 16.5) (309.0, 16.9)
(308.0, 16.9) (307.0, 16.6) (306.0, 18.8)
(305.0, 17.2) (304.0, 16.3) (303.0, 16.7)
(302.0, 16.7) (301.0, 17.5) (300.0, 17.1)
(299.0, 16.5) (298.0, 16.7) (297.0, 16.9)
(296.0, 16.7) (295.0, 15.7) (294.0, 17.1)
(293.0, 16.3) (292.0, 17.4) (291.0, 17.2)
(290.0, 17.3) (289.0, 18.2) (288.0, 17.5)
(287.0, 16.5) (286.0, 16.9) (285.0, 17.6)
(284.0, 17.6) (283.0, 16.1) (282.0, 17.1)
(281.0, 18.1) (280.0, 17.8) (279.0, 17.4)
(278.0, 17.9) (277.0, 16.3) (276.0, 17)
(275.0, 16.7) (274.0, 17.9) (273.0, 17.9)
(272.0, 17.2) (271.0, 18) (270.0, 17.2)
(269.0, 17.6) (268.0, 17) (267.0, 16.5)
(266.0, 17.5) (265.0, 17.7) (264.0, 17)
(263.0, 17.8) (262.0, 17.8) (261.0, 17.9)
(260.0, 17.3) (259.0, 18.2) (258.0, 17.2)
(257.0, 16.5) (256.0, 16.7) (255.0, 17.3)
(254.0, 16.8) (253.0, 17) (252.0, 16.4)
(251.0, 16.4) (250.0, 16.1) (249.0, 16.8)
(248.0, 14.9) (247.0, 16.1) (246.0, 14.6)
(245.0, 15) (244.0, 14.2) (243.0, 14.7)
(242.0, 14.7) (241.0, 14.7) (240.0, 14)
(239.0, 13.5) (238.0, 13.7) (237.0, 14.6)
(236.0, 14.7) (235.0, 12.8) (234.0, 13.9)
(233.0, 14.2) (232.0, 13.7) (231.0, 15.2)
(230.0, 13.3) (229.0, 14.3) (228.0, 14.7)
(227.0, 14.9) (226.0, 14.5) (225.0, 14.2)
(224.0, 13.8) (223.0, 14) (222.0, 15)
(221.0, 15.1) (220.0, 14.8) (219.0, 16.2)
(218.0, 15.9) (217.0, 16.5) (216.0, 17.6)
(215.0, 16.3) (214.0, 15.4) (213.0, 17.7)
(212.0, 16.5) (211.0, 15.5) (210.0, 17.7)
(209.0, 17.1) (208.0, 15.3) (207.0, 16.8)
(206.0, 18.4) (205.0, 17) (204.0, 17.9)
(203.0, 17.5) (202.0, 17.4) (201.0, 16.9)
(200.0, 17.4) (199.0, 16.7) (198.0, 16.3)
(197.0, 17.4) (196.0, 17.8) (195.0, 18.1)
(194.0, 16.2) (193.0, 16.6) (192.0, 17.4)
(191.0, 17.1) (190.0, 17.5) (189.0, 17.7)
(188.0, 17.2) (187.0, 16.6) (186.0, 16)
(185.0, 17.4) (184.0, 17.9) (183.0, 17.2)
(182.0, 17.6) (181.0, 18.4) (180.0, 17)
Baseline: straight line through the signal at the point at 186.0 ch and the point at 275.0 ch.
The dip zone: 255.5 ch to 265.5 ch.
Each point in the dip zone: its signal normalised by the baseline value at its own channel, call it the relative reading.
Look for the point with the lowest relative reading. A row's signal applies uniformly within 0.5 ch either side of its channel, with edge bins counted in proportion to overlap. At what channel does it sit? 257.0 ch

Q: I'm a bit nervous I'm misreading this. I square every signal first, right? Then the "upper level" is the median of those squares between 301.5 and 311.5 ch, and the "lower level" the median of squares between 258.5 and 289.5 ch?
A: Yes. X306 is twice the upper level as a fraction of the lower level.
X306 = 1.8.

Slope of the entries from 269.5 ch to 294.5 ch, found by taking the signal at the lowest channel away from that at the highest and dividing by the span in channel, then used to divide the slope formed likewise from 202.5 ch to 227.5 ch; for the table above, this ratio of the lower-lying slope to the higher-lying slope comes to 26.0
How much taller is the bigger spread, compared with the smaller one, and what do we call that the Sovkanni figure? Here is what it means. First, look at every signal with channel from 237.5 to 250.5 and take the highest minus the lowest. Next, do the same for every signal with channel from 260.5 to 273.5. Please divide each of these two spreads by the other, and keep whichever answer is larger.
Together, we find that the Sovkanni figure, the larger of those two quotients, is 2.20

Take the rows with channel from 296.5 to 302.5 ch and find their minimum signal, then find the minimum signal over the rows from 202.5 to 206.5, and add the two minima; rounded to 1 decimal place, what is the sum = 33.5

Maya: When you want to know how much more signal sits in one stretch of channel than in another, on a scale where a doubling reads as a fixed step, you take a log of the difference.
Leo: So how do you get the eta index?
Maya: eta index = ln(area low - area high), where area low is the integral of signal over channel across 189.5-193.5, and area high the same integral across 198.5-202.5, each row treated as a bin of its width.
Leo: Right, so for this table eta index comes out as -1.6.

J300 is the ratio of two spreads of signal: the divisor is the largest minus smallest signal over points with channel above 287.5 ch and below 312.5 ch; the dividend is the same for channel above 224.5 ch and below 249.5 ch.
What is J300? 1.29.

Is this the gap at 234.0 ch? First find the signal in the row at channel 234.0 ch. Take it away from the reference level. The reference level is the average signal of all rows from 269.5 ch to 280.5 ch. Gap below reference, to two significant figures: 3.5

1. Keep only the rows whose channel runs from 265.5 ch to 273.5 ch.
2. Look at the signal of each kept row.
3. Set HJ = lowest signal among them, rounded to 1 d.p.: 16.5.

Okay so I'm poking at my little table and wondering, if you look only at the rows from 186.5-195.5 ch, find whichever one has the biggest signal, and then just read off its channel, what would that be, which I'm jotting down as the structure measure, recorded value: 195.0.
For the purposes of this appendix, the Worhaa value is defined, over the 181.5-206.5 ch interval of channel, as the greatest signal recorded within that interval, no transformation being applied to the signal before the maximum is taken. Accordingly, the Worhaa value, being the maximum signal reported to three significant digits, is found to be 18.4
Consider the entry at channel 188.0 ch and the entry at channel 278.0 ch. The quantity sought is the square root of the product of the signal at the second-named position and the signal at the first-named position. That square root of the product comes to 17.5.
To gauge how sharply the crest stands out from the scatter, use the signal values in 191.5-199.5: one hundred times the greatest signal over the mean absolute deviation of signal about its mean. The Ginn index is 2955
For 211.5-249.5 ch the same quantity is 2036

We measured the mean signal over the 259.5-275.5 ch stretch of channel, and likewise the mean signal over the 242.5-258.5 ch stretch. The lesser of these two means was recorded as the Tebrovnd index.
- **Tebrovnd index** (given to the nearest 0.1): 16.0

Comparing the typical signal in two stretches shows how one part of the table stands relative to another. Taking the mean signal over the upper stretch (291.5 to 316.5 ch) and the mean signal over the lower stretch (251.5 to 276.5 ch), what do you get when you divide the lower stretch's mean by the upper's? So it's 1.04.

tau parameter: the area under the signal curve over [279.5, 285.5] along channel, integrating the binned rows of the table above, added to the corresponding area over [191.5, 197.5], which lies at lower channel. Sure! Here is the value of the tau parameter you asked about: 208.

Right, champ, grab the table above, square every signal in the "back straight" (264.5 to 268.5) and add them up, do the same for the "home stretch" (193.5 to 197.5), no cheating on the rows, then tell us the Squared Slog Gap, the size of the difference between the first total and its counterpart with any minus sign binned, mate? 29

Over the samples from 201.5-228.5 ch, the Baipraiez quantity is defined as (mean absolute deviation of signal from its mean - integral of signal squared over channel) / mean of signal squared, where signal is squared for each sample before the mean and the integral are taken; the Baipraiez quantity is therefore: -27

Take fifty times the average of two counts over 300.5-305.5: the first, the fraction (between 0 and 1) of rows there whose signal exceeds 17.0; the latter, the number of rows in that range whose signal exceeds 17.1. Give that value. 60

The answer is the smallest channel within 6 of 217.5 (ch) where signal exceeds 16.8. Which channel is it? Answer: 213.0 ch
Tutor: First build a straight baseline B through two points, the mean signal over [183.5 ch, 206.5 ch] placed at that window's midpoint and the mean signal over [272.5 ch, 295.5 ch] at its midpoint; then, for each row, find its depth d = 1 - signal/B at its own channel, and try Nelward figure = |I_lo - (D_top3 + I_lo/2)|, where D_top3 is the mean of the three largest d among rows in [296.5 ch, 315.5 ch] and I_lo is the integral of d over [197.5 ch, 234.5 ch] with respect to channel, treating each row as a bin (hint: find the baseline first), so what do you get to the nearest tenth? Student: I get 1.4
